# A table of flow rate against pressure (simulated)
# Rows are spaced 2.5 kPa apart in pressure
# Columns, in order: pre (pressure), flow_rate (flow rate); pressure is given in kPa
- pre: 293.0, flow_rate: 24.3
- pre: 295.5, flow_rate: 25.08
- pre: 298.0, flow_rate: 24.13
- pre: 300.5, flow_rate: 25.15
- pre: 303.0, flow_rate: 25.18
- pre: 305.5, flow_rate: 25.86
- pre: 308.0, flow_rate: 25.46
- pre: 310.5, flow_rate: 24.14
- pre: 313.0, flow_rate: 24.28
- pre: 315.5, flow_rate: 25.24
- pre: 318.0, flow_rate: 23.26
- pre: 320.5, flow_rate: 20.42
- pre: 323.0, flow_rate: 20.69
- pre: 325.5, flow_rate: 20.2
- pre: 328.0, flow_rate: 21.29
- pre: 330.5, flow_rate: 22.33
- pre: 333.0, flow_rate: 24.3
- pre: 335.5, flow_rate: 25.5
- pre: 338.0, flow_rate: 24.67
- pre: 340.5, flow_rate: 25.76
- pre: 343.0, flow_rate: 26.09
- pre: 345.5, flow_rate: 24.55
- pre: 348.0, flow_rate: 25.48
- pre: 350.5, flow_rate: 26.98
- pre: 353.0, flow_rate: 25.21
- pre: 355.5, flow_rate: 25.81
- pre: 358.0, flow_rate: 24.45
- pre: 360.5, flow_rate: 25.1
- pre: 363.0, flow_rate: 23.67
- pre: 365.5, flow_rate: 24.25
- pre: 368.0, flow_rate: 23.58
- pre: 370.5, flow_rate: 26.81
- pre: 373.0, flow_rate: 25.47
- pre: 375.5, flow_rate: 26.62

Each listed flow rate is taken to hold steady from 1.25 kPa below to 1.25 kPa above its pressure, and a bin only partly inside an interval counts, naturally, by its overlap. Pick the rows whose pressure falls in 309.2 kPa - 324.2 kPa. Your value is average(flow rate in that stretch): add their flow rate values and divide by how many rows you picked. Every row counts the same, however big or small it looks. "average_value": 23.0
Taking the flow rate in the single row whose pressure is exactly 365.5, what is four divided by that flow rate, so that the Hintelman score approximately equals 0.165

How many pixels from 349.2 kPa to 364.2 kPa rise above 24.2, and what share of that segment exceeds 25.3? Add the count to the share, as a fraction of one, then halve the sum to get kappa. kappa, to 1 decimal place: 2.7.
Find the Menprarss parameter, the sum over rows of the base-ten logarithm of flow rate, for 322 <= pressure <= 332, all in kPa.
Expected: 5.30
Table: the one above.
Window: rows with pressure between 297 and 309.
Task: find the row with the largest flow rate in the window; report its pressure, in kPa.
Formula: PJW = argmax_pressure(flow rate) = 305.5 kPa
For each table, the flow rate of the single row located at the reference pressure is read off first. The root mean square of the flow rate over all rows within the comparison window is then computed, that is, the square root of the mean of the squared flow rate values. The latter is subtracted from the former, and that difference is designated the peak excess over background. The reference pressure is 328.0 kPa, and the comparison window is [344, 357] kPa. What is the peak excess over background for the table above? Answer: -4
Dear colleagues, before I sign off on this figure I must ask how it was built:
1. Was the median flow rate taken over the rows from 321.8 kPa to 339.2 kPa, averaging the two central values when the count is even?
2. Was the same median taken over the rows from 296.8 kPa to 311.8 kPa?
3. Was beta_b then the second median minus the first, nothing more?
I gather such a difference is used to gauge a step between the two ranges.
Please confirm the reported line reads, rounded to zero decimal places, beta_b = 3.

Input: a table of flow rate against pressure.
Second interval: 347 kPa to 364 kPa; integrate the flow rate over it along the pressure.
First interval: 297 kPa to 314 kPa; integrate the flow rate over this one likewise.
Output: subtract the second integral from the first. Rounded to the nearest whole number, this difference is -6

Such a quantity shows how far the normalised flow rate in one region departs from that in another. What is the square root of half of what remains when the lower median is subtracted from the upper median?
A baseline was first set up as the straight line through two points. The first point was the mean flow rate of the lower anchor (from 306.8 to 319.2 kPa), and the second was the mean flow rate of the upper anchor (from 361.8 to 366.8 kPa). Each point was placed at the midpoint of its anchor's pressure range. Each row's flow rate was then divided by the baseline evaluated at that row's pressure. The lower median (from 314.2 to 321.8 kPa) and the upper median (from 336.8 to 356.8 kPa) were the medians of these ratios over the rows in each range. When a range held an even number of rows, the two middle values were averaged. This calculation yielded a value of 0.23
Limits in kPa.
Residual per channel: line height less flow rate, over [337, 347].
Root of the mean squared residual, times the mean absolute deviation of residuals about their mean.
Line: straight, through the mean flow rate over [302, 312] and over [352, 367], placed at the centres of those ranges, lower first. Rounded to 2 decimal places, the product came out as 0.51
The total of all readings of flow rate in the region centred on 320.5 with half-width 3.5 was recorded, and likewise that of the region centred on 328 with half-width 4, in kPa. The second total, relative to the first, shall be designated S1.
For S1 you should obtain 0.99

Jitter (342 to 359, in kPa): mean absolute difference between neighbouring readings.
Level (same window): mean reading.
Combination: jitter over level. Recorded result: 0.0503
